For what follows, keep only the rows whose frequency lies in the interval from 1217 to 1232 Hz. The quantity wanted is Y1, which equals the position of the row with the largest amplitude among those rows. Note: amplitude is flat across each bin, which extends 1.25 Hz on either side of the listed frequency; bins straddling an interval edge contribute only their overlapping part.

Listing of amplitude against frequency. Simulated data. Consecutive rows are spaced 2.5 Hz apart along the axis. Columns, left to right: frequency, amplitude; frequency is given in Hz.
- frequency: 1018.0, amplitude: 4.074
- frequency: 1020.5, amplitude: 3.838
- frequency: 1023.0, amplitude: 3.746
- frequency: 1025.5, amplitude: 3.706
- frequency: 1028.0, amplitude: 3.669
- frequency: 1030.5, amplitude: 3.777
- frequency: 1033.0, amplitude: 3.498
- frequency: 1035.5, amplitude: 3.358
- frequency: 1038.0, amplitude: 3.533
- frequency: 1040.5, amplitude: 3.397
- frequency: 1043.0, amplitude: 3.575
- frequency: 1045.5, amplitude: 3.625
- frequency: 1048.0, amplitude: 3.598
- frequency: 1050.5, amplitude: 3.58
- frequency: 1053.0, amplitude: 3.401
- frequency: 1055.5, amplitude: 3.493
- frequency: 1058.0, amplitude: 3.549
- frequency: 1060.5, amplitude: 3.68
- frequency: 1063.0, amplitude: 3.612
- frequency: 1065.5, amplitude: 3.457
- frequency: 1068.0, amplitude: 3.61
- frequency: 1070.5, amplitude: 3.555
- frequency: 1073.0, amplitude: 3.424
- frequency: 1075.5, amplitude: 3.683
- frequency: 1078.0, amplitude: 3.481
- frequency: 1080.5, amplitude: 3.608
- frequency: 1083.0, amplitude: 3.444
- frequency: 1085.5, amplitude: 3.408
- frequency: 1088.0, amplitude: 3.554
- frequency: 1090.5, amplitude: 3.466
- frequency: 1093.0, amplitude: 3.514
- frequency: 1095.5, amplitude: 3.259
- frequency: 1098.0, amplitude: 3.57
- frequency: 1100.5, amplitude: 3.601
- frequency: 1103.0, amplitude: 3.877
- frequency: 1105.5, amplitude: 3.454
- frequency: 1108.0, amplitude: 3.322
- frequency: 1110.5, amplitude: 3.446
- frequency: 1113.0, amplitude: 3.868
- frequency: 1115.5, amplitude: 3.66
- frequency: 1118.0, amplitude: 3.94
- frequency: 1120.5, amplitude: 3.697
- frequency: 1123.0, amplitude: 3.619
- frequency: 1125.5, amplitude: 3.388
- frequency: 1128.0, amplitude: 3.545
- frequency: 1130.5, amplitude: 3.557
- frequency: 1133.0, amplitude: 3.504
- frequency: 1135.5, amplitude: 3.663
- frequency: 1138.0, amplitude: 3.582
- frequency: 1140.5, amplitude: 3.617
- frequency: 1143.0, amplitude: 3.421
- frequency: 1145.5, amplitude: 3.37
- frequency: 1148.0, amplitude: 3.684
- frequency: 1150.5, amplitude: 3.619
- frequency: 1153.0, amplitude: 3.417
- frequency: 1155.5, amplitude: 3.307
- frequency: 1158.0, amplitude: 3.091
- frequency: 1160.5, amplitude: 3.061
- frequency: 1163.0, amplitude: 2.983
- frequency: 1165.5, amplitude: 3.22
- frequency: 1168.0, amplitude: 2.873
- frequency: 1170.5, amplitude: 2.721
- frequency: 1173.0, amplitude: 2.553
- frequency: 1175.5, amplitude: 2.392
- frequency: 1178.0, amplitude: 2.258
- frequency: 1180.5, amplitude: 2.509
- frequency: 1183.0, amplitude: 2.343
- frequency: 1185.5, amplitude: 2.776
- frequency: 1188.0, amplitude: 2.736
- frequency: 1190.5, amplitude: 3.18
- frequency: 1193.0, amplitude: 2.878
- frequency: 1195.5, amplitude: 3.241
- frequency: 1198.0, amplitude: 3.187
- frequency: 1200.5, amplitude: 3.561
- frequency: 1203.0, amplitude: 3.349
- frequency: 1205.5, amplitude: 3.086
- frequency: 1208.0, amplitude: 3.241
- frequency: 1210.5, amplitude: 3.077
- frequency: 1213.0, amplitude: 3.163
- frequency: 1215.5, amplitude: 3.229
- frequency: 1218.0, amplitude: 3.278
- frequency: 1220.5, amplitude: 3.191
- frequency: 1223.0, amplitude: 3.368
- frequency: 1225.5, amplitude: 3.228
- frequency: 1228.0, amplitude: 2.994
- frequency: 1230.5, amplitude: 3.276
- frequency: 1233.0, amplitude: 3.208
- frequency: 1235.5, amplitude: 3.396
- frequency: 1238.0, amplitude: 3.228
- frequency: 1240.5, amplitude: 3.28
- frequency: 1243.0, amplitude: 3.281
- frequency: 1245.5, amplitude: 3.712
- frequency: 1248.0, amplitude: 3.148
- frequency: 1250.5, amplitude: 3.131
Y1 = 1223.0 Hz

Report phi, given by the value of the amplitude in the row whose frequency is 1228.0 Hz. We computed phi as 2.994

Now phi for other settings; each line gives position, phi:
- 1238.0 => 3.228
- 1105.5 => 3.454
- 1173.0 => 2.553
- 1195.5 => 3.241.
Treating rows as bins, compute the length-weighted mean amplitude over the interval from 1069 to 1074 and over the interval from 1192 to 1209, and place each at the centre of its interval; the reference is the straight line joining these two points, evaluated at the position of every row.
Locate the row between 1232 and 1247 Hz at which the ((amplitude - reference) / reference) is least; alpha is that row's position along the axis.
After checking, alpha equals 1233.0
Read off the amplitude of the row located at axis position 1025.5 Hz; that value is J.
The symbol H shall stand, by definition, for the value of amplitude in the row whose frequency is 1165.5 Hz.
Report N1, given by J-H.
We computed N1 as 0.5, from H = 3.22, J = 3.706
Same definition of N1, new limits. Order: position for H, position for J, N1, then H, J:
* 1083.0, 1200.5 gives 0.1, 3.444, 3.561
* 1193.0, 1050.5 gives 0.7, 2.878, 3.58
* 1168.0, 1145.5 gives 0.5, 2.873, 3.37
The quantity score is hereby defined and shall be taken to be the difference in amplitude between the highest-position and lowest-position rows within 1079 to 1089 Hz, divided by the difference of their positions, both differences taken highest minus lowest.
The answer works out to -0.01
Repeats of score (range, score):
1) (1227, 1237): 0.05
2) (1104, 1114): 0.06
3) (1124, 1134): 0.02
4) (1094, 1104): 0.08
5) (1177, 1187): 0.07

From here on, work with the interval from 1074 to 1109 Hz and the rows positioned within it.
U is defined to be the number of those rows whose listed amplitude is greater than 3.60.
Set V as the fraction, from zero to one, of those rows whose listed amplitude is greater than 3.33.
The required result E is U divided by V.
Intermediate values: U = 4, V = 0.9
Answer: 4.7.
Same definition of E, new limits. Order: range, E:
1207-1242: 0.0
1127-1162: 5.1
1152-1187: 0.0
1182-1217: 0.0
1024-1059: 4.0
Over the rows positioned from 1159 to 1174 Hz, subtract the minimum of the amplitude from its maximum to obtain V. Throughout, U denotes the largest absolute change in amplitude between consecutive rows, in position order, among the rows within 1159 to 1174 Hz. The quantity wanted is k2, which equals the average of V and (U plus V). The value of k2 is 0.8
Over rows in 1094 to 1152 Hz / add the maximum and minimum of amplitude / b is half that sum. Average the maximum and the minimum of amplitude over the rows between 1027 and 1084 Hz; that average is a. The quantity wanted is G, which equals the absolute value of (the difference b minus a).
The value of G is 0.03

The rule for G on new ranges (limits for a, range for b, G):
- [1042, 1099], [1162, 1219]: 0.56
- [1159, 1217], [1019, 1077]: 0.69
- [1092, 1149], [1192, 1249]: 0.30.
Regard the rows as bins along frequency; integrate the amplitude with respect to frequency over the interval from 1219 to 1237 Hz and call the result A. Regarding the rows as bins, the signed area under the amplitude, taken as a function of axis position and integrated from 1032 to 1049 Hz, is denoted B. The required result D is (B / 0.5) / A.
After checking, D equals 2.05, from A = 58.3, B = 60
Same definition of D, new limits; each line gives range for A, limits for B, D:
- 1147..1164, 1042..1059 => 2.14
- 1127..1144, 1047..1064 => 2.00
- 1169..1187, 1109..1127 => 2.90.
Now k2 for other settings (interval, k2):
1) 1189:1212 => 0.9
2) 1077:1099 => 0.5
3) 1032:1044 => 0.3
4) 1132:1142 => 0.2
